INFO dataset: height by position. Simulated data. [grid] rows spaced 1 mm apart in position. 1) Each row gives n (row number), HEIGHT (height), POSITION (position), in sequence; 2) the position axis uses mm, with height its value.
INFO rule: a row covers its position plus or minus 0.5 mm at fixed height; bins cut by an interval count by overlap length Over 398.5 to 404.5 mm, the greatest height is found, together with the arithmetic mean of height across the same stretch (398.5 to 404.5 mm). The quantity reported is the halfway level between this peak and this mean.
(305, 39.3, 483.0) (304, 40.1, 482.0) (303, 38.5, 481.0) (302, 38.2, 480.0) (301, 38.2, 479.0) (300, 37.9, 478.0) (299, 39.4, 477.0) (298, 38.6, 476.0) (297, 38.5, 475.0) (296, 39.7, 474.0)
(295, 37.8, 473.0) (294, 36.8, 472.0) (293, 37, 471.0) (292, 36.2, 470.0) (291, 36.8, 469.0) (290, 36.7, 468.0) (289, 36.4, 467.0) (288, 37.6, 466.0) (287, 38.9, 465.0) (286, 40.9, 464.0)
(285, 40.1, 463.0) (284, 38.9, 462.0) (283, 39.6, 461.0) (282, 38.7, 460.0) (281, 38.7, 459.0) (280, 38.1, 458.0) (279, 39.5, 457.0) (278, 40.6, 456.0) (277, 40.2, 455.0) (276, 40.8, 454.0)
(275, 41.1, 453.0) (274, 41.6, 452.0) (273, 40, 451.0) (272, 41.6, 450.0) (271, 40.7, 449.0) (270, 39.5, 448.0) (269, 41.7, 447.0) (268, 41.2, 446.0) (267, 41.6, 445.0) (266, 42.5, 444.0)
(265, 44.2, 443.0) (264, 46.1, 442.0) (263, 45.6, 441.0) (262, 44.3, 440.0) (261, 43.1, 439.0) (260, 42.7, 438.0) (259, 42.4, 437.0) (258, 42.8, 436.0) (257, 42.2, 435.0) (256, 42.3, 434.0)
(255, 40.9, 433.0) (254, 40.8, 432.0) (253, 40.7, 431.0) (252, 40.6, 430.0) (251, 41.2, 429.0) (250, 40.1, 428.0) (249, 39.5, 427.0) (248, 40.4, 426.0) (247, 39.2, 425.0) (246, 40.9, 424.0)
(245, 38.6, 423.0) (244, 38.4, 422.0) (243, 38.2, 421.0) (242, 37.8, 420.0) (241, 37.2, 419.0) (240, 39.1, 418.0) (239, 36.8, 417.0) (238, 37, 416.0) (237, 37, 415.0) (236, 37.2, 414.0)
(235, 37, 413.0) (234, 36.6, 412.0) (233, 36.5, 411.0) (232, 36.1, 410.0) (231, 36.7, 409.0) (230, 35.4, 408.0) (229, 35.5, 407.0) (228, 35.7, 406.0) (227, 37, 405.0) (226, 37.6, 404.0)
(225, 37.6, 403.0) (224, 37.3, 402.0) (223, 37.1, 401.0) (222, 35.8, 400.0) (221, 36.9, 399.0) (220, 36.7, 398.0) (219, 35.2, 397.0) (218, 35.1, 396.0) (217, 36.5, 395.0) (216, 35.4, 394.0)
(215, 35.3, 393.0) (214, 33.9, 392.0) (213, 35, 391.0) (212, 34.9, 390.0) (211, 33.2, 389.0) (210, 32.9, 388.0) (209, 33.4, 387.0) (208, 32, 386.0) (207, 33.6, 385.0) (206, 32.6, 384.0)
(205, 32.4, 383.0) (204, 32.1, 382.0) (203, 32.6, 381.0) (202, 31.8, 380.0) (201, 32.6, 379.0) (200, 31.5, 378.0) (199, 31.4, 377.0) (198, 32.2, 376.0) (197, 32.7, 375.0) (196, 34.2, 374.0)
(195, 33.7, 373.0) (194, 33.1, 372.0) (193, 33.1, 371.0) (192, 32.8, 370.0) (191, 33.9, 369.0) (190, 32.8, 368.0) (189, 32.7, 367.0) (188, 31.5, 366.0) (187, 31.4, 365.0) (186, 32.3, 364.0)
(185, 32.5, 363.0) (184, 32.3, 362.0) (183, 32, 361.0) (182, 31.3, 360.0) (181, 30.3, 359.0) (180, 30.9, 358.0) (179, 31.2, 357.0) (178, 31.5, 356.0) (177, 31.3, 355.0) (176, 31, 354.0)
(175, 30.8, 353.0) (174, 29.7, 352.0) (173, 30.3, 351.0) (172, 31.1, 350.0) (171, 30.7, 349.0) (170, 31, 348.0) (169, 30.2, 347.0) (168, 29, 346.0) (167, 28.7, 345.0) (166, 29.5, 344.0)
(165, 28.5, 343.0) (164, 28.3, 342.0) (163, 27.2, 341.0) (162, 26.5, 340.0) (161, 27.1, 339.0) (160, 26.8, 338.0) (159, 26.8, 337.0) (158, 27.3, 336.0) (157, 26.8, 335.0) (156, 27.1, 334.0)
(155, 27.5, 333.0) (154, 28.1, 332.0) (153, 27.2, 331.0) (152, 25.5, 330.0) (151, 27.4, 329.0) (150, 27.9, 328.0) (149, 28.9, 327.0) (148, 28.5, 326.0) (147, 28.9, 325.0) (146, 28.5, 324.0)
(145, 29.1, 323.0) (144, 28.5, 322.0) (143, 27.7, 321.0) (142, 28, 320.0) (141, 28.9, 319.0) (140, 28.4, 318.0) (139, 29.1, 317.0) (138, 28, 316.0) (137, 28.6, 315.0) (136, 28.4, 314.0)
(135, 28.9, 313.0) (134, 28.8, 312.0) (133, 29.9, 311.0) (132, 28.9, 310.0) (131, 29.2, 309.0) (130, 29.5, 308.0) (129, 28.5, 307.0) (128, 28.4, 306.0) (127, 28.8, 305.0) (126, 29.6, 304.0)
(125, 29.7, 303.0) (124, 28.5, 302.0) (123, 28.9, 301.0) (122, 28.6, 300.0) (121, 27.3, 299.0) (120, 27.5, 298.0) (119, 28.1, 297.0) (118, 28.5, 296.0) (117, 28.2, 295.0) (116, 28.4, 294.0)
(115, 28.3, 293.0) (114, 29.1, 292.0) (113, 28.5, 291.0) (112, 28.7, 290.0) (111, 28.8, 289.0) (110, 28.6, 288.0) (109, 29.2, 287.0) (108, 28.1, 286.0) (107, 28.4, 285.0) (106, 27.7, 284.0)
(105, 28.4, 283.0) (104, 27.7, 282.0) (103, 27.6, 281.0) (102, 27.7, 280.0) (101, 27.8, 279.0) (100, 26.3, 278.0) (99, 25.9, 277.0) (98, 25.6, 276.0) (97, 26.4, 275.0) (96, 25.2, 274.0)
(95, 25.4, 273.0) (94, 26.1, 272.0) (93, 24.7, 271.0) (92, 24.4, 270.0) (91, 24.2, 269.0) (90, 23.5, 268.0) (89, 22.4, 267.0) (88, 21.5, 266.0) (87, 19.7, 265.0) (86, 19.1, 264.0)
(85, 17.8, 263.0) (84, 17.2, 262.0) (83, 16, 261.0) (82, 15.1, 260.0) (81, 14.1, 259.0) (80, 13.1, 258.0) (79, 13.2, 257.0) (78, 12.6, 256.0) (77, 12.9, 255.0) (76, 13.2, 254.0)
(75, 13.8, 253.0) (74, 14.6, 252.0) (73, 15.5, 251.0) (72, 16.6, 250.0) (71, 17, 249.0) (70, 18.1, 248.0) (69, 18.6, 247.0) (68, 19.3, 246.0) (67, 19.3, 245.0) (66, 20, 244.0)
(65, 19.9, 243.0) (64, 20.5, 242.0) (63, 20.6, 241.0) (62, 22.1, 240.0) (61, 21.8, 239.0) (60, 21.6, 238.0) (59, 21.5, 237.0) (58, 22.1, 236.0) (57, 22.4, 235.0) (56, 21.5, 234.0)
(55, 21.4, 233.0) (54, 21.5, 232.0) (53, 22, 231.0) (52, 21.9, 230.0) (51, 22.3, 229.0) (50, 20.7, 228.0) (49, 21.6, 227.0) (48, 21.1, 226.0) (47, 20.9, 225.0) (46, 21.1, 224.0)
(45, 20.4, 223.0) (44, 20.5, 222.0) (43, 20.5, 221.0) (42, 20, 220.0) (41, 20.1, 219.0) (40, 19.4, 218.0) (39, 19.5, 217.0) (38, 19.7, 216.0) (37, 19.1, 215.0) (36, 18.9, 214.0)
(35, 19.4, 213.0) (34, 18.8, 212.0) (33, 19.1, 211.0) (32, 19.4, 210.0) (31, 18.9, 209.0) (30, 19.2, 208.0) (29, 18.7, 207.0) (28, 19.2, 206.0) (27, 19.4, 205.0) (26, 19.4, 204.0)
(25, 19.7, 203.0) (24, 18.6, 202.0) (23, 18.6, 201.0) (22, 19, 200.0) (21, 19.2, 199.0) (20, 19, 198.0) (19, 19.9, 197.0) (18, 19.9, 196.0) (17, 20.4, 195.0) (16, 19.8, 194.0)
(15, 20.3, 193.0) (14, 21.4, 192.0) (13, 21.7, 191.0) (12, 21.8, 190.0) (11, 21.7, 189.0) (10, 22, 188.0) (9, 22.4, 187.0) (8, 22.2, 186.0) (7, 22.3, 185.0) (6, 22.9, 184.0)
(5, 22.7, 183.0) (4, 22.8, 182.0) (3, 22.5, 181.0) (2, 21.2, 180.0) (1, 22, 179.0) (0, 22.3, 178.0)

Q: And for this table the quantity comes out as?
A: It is 37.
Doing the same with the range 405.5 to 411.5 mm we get 36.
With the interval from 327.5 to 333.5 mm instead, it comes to 28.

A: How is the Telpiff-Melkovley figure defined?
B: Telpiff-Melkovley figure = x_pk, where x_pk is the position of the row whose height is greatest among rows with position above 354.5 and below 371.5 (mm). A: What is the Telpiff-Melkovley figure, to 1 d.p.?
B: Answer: 369.0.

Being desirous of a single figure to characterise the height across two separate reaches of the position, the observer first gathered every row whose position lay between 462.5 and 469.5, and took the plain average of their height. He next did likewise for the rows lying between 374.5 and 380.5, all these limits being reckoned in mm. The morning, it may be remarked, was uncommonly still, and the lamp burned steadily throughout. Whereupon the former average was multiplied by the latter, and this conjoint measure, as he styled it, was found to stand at 1224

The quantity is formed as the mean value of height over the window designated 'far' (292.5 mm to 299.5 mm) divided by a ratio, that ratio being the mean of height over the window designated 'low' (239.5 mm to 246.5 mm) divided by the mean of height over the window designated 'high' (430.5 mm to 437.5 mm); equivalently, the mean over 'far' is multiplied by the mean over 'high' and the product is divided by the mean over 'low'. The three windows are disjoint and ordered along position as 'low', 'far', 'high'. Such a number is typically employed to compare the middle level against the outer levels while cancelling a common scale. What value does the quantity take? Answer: 58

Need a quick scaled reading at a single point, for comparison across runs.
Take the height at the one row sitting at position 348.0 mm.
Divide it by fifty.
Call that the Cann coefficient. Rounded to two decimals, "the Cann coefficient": 0.62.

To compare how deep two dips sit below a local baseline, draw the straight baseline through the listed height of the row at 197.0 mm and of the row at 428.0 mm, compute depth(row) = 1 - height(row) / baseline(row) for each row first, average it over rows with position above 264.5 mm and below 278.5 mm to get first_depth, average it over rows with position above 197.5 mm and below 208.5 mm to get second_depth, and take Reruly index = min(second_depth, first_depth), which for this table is 0.07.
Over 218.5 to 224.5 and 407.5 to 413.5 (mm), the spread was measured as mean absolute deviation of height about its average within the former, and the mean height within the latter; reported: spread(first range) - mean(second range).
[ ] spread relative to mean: -36.1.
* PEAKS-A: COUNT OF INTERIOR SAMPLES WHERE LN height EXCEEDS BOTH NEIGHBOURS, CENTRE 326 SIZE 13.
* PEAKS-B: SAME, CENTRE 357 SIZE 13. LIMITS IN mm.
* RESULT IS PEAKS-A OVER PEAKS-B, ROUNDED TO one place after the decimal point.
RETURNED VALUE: 3.0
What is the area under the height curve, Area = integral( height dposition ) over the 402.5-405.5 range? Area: 112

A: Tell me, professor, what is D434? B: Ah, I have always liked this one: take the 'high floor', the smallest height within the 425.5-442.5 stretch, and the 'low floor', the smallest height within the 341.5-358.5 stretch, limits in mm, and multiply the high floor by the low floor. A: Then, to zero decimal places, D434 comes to 1118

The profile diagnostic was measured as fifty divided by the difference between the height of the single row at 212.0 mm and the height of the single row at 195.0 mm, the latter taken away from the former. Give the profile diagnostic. -31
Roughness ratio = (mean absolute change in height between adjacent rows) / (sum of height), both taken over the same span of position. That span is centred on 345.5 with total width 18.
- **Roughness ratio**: 0.0012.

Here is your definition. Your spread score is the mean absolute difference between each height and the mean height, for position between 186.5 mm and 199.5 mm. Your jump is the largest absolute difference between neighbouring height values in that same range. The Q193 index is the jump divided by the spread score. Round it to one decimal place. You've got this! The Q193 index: 1.1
